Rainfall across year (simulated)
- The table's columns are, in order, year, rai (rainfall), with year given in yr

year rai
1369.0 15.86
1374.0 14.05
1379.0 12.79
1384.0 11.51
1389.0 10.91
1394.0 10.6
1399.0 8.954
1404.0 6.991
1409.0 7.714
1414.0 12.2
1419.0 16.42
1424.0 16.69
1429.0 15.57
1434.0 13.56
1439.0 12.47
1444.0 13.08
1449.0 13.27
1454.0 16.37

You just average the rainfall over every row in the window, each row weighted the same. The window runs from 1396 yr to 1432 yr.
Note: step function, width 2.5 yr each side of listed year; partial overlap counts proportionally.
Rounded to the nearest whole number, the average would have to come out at 12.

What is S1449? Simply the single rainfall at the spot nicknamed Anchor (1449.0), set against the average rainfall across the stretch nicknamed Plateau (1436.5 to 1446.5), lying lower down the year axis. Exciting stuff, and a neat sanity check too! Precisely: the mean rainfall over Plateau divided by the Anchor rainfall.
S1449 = 1.0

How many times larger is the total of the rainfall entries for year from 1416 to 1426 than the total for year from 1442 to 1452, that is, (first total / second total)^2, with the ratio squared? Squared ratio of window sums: 1.6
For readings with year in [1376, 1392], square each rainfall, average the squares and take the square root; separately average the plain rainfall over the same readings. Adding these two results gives 23.5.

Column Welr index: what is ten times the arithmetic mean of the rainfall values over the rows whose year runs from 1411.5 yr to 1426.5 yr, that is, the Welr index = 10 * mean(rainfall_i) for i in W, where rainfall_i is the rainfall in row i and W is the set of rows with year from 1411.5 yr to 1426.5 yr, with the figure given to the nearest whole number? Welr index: 151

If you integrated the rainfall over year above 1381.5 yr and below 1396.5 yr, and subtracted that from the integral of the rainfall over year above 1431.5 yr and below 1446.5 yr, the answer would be 30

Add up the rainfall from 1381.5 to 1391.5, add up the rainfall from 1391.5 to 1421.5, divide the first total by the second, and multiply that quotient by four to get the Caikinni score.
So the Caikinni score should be 1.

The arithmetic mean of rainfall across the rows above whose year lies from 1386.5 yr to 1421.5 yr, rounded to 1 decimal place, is 10.5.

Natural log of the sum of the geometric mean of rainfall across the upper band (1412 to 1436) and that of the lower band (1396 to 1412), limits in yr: 3.12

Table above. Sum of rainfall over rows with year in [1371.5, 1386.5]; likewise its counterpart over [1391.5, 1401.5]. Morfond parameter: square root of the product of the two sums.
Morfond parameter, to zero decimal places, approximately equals 27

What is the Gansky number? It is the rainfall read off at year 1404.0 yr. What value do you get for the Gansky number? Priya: 6.991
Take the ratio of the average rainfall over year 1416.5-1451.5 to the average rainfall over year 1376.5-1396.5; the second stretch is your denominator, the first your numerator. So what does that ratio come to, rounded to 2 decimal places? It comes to 1.26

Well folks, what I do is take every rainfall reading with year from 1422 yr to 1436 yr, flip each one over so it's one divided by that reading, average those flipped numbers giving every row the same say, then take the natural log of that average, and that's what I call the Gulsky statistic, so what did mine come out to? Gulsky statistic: -2.72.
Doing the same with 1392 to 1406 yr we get -2.15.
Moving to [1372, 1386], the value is -2.54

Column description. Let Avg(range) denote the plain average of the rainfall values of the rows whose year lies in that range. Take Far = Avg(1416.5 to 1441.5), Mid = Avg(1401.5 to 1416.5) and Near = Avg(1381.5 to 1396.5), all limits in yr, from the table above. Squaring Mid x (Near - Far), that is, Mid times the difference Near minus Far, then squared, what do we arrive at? 1246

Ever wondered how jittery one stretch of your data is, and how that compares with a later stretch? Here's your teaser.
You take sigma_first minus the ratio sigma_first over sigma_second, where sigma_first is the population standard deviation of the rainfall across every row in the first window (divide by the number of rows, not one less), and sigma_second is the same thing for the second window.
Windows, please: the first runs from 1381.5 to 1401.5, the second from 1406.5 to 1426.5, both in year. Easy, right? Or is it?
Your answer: 0.7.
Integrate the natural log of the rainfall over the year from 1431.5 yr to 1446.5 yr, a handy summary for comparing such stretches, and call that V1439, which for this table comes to 38.5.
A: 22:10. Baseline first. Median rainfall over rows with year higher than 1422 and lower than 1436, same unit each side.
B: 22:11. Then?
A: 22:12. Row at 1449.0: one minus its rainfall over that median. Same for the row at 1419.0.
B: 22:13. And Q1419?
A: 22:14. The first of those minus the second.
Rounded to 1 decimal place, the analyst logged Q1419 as 0.2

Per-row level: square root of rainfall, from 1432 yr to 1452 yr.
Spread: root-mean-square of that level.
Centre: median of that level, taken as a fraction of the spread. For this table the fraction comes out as 1.00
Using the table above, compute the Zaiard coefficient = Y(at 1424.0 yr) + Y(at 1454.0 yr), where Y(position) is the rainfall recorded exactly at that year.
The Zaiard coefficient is 33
